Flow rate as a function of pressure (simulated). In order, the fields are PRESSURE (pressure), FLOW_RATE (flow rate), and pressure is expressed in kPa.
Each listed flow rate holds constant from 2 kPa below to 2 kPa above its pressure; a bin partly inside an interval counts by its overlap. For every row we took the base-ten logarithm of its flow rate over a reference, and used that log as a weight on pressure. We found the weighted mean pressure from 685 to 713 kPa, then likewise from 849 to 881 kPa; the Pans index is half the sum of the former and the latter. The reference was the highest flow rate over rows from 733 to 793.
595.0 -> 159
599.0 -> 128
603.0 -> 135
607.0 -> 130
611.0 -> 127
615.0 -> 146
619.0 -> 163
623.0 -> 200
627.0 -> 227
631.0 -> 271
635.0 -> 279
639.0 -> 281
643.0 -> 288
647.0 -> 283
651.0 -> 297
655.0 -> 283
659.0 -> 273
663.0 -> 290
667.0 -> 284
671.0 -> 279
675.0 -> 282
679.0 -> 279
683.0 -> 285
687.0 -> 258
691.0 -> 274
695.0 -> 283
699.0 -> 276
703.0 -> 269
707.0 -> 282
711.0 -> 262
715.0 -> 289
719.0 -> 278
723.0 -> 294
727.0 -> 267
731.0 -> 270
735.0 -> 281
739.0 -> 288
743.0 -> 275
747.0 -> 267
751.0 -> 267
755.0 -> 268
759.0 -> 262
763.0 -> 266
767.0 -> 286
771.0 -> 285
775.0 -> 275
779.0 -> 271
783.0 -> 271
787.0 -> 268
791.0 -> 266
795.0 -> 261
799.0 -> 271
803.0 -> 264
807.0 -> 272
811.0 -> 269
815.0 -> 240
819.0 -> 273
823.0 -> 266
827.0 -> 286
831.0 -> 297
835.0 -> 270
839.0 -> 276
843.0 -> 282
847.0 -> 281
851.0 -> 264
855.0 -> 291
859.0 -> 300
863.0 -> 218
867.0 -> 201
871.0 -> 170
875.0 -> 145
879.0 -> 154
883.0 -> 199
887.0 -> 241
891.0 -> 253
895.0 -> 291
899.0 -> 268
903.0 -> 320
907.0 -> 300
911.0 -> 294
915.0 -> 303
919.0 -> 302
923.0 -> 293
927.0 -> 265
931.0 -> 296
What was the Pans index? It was 785.3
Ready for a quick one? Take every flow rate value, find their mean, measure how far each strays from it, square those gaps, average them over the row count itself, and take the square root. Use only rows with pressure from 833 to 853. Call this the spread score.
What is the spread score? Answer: 6.8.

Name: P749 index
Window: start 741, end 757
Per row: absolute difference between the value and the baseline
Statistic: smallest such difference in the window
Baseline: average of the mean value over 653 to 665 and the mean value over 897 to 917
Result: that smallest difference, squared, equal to 210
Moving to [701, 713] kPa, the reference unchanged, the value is 56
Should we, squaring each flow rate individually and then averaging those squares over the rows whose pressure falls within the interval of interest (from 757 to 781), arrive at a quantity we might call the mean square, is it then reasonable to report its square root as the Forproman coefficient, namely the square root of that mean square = 274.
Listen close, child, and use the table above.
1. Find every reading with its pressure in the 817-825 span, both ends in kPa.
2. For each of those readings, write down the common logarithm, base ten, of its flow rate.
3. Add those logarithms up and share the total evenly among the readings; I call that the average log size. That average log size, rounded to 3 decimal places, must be 2.431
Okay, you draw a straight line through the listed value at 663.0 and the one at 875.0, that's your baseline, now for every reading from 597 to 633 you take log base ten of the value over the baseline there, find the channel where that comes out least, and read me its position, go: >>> 599.0 kPa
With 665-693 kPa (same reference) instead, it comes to 687.0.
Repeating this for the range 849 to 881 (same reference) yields 875.0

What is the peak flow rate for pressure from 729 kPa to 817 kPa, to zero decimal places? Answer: 288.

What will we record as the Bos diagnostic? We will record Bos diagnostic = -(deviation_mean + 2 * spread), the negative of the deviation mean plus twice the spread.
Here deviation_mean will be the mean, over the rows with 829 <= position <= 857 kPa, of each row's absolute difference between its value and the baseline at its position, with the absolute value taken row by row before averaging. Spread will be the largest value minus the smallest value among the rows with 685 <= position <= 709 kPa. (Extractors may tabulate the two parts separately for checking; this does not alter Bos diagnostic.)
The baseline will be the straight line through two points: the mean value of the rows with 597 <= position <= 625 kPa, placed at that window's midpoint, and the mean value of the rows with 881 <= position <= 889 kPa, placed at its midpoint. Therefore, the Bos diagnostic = -121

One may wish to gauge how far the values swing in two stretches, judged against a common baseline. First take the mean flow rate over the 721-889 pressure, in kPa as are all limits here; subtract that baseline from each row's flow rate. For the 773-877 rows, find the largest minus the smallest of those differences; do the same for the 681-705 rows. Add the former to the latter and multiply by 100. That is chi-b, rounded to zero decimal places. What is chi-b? 18200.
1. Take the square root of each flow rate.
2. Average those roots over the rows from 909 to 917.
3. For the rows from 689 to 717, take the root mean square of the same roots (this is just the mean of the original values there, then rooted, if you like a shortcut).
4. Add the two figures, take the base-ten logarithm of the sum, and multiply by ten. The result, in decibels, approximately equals 15.3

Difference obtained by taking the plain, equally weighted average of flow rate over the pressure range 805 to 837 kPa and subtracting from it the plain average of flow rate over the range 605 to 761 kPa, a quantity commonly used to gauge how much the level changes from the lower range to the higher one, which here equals 11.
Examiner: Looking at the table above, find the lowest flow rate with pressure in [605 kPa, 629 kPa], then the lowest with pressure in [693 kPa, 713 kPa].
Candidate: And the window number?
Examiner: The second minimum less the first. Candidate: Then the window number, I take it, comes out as 135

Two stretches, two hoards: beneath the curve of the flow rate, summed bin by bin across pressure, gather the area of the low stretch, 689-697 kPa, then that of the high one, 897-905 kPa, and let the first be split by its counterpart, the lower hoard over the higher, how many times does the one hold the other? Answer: 0.95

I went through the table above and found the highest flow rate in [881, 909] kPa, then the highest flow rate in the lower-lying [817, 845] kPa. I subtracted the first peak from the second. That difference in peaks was -23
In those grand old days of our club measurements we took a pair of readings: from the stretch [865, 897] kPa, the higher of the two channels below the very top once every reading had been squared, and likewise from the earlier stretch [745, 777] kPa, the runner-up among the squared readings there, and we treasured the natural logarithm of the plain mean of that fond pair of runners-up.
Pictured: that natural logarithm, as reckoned 11.2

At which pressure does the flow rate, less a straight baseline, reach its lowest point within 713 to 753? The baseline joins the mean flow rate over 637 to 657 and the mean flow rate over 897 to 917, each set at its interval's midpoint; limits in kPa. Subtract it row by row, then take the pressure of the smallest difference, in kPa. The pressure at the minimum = 751.0 kPa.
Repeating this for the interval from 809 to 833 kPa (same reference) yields 815.0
